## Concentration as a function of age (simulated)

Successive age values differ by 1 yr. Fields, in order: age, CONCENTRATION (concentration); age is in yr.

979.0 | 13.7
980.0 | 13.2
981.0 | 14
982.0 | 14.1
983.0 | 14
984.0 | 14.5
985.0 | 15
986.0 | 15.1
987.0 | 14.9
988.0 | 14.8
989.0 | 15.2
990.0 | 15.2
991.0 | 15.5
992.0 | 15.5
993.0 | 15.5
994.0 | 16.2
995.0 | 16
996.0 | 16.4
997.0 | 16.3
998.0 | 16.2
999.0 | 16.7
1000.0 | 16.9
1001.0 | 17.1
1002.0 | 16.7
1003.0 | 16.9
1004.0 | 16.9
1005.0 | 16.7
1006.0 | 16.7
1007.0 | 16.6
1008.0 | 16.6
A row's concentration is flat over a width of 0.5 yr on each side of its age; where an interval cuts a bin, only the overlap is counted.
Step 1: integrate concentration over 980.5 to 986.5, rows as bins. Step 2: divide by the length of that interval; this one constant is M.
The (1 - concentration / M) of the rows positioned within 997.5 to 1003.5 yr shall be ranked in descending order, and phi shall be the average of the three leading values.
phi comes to -0.14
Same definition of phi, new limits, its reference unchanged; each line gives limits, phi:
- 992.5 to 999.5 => -0.10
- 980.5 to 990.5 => 0.03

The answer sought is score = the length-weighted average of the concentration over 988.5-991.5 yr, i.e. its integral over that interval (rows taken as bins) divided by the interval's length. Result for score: 15.3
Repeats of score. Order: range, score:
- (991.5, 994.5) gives 15.7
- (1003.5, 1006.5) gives 16.8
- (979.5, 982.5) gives 13.8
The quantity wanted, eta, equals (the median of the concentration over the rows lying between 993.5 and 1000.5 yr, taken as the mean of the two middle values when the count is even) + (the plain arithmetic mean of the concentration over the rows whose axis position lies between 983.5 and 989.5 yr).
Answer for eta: 31.2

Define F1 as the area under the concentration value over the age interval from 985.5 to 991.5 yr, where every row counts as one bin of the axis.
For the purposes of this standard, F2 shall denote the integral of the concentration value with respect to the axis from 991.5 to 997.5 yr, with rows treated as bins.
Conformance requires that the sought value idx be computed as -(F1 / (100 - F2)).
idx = -22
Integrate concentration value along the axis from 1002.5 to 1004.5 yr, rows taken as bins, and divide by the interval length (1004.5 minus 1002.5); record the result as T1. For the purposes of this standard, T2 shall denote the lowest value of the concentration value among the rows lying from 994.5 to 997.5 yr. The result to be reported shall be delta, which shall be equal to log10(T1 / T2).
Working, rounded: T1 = 16.9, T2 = 16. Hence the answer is 0.02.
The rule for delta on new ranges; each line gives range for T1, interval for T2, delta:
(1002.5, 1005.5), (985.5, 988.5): 0.06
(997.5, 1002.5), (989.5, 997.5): 0.04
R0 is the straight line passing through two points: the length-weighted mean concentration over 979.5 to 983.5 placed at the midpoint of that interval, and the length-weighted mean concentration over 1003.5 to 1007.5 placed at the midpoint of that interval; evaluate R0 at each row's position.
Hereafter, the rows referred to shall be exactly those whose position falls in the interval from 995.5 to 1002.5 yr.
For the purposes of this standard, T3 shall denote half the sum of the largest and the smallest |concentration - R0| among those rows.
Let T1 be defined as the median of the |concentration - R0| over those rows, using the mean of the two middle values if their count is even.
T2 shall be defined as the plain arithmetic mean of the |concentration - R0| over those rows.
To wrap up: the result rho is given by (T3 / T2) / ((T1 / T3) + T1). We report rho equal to 0.50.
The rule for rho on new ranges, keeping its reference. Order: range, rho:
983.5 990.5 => 0.79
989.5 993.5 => 0.79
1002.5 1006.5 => 0.99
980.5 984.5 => 0.65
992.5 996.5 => 0.49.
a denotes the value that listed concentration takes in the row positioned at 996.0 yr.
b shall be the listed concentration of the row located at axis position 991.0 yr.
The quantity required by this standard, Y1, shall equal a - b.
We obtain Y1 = 0.9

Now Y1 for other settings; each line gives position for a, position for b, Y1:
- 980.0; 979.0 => -0.5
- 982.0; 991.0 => -1.4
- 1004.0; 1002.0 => 0.2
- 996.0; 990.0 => 1.2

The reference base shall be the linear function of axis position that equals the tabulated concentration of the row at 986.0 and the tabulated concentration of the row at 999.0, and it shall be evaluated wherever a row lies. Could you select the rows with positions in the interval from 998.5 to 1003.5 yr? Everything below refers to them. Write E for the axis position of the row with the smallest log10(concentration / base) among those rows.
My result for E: 1002.0 yr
